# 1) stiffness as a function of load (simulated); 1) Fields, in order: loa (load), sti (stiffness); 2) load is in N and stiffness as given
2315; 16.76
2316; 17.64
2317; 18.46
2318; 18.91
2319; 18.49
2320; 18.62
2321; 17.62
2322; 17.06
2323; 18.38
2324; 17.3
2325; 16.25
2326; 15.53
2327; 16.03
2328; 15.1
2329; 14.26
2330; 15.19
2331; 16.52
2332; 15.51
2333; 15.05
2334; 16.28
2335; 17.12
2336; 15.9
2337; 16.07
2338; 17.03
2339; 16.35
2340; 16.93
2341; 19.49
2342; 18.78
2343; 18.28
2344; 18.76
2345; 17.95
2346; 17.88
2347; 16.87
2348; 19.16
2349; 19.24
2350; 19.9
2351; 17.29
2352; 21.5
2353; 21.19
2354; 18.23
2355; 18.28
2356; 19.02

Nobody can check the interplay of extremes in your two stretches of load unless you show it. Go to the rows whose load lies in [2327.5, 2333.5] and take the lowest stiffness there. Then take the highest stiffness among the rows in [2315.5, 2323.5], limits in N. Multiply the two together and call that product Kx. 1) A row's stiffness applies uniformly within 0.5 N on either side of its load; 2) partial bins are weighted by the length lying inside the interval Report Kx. 270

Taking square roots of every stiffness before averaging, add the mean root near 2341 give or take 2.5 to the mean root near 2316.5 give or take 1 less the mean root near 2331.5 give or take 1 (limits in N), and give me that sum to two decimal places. 4.48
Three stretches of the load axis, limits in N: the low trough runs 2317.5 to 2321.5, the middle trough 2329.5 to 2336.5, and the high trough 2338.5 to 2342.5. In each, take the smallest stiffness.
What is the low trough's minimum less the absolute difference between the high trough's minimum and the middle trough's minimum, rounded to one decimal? 16.3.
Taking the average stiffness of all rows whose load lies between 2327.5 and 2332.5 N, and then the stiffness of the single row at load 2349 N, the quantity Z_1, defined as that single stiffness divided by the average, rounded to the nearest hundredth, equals 1.26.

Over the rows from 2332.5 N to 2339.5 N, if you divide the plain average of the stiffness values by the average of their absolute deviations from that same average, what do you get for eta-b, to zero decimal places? 32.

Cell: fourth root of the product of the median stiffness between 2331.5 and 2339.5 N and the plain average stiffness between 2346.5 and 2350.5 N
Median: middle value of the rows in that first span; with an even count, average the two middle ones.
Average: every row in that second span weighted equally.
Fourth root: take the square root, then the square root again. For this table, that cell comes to 4.18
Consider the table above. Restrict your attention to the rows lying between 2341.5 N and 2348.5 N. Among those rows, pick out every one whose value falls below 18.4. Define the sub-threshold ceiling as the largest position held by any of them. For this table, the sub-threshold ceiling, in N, 2347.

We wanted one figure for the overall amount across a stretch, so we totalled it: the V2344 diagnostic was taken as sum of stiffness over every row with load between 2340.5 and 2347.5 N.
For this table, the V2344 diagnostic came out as 128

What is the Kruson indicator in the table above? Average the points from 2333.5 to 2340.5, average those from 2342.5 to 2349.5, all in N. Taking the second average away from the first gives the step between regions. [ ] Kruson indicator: -1.8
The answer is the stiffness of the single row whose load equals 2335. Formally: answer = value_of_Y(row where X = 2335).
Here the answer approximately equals 17.12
